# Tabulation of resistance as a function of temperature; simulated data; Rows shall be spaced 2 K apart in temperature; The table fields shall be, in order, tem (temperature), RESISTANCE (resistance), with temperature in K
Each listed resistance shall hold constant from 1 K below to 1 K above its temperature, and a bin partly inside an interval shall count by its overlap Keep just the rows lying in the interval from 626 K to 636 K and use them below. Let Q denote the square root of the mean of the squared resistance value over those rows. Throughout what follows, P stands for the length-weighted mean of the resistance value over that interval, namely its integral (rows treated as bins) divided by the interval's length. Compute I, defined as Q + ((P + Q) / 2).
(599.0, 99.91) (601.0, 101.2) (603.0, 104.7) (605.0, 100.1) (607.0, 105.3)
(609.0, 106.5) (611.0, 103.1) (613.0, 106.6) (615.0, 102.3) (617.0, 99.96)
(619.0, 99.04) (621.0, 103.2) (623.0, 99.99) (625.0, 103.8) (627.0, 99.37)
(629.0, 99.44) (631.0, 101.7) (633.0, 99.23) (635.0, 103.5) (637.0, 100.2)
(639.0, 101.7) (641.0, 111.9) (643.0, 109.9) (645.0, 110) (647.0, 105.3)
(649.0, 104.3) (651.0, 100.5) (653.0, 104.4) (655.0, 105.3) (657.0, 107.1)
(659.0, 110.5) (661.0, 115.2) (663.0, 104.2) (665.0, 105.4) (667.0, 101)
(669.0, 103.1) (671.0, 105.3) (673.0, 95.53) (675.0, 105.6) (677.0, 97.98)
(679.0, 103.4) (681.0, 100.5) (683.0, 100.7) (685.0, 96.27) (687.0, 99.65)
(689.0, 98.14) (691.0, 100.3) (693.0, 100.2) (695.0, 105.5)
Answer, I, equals 201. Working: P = 101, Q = 100.7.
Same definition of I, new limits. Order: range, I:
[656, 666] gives 217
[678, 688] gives 200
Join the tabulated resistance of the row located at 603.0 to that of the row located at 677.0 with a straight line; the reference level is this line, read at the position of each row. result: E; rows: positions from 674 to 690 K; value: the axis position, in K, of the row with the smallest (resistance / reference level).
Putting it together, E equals 685.0 K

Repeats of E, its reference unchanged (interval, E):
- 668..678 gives 673.0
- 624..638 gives 627.0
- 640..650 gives 649.0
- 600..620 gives 605.0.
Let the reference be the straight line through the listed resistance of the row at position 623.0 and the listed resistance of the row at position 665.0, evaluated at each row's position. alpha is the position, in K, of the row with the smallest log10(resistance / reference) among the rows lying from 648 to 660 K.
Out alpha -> 651.0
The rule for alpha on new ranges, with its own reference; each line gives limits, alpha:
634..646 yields 637.0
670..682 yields 673.0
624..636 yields 633.0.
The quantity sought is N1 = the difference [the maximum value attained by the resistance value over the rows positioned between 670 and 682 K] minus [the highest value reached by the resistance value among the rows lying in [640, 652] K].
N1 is -6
